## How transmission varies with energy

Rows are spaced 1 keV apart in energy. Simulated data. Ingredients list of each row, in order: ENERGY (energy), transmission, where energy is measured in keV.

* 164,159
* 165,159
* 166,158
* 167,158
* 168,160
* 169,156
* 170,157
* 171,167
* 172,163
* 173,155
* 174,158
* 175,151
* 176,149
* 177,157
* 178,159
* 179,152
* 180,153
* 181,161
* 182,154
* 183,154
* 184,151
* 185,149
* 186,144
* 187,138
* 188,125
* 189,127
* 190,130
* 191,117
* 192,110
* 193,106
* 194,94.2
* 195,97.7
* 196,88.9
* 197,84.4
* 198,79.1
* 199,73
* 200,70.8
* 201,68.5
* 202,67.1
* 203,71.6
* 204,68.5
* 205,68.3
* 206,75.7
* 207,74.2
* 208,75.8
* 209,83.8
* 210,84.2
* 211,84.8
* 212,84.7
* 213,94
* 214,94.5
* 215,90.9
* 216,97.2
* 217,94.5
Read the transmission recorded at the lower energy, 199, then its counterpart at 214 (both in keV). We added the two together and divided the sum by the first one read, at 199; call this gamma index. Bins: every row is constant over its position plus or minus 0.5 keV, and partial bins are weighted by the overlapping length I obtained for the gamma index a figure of 2.3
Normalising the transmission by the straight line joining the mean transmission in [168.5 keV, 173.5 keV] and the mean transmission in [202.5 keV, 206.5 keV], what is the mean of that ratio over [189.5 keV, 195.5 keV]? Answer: 1.06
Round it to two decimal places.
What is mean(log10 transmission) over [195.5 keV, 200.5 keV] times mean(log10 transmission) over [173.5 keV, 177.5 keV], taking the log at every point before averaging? 4.15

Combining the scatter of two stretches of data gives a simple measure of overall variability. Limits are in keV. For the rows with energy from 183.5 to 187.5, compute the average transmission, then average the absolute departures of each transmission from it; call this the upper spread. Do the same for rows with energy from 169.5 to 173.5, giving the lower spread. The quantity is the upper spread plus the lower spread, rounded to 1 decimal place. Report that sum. 9.0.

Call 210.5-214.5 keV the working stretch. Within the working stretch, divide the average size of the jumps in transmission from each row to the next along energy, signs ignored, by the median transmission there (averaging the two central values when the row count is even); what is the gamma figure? 0.037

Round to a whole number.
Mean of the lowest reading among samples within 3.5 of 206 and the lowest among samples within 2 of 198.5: 70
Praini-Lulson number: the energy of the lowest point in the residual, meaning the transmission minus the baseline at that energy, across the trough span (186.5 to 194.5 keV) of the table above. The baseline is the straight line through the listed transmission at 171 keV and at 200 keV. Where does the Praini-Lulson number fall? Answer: 194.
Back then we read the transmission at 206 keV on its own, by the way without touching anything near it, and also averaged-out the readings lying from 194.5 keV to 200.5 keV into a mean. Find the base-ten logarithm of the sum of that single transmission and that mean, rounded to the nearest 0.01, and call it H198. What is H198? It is 2.20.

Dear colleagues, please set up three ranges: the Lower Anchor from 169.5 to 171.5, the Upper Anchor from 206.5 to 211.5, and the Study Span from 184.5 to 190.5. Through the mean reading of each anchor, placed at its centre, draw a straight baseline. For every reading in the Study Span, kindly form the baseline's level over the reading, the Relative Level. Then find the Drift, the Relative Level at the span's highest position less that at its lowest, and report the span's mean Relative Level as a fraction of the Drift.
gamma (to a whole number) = 20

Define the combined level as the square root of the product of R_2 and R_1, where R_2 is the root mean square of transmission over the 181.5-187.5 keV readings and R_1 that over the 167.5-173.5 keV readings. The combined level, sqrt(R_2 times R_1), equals 154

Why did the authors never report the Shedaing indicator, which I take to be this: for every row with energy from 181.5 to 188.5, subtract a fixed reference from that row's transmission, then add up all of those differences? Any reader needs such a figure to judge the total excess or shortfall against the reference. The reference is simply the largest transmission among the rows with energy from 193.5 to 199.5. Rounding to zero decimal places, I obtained 331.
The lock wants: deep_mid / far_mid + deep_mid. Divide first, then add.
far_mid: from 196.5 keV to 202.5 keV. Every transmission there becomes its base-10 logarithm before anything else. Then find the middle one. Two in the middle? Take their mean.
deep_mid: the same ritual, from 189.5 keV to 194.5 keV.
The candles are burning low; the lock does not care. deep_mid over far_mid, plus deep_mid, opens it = 3.1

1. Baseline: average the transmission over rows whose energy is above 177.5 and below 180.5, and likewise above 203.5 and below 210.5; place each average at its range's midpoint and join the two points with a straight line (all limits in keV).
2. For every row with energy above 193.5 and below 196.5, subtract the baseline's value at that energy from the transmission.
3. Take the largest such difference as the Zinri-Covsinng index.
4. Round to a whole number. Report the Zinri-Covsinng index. -12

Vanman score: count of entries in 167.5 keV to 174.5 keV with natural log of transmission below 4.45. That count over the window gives 0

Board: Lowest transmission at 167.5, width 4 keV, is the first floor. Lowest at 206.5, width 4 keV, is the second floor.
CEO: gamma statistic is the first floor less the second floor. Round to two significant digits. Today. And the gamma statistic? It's 88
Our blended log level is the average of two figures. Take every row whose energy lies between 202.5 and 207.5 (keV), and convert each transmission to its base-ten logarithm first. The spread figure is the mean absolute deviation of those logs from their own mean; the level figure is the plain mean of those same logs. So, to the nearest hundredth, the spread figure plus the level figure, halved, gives 0.94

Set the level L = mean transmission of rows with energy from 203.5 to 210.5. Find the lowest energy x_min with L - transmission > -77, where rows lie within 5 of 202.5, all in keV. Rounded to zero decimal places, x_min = 198 keV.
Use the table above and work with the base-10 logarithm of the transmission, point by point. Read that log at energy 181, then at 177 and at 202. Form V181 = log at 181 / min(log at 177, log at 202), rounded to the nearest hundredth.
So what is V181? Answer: 1.21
